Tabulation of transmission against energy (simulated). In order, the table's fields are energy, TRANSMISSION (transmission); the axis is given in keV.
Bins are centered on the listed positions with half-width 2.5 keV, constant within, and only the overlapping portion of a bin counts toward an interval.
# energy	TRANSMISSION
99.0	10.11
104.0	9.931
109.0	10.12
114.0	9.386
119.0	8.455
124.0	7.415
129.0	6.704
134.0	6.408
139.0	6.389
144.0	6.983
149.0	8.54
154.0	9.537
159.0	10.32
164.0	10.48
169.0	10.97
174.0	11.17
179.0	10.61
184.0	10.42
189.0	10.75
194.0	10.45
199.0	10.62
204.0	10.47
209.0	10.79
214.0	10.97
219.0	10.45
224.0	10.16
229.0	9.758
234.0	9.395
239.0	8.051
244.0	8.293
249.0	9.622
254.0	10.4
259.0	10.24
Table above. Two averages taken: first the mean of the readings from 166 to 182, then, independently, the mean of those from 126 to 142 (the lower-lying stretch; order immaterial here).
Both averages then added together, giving 17.4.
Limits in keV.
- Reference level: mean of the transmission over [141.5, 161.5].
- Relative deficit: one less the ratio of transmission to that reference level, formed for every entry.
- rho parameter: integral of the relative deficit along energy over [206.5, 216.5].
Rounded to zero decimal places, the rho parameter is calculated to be -2 keV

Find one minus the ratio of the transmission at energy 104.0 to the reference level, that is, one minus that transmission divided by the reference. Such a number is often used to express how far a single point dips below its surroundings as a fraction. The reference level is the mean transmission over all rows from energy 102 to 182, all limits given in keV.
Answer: -0.108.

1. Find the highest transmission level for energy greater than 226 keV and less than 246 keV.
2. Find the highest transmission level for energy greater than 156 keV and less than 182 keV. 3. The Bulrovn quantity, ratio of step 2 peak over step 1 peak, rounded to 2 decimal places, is 1.14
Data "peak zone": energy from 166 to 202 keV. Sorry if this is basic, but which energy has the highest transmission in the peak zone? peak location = 174.0 keV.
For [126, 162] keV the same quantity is 159.0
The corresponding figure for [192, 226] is 214.0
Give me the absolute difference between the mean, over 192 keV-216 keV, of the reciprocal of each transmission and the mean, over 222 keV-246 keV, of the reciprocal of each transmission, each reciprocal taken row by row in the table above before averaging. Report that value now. 0.017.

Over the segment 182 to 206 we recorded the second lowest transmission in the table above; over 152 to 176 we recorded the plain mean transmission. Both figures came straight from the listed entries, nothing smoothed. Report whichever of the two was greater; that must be 10.5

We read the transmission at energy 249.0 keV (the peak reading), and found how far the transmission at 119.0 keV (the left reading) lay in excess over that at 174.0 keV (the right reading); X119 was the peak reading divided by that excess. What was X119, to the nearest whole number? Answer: -4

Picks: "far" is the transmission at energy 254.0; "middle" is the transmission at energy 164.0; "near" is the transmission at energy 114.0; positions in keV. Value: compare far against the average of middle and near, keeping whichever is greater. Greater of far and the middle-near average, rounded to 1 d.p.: 10.4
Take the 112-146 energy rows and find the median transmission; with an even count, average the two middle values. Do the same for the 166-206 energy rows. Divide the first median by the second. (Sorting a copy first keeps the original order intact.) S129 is 0.66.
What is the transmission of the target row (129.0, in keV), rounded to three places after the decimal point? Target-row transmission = 6.704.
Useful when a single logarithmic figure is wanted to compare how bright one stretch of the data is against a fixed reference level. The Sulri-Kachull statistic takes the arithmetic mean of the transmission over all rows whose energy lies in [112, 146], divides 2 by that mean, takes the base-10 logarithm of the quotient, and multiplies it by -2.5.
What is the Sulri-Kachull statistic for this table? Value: 1.42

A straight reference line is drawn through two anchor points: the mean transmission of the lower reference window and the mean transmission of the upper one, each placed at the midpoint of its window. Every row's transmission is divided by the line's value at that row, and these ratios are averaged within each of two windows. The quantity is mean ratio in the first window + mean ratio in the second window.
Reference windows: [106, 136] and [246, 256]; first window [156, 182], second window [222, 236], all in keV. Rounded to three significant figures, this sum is 2.23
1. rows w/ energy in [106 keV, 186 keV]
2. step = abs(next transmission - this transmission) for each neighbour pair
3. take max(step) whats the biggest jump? 1.6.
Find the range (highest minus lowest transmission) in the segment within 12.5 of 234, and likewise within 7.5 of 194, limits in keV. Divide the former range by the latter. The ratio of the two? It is 7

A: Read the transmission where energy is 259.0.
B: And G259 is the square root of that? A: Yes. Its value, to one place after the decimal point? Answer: 3.2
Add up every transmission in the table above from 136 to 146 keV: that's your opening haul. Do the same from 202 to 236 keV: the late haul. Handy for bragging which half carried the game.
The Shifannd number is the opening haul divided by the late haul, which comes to 0.2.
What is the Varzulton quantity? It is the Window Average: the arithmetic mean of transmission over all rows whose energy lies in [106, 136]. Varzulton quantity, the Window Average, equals 8.1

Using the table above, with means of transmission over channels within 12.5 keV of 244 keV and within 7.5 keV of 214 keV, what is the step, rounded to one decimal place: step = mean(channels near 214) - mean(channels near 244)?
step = 1.6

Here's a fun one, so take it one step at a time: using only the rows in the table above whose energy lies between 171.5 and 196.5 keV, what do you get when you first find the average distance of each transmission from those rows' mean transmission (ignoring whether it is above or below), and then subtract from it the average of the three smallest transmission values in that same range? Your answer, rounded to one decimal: -10.3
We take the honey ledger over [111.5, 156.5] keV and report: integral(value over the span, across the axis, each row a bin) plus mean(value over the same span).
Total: 357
